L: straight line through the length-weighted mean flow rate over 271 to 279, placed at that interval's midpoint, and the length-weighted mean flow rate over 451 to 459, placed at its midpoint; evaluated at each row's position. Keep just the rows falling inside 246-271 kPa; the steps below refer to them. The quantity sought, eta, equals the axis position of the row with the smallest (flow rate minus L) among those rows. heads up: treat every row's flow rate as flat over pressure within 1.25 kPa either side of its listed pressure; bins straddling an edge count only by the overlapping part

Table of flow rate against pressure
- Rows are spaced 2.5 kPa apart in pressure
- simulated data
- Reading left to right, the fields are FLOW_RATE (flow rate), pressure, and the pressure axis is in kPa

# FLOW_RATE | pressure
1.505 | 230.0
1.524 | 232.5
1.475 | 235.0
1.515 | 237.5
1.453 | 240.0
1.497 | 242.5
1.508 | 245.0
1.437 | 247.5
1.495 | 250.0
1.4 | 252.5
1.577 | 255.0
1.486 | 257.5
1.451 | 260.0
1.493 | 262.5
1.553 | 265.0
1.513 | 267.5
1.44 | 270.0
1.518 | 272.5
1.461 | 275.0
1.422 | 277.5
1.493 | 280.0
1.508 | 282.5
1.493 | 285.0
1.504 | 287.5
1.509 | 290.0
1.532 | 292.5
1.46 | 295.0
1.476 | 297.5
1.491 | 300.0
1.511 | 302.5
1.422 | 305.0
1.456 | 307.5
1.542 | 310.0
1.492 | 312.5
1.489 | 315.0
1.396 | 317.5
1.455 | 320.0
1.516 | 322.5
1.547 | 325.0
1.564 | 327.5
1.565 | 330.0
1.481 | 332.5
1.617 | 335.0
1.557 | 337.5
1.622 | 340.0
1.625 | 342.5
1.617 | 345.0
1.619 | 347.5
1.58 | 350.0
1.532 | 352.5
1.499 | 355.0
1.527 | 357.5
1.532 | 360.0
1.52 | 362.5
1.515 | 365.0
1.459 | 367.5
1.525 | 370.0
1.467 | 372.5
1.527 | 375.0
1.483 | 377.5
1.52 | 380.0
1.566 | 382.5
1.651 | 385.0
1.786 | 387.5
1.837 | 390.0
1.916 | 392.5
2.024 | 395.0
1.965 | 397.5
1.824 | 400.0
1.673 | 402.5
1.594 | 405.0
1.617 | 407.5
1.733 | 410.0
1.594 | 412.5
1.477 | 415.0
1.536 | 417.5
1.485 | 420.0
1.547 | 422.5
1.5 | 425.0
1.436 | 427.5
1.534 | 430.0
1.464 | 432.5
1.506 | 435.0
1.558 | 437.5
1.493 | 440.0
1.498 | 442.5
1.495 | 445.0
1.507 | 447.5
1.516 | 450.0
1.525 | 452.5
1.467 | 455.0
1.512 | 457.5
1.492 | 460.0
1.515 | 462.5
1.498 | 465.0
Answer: 252.5 kPa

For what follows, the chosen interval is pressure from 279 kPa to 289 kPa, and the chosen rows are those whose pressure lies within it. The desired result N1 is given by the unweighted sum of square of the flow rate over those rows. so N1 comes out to 9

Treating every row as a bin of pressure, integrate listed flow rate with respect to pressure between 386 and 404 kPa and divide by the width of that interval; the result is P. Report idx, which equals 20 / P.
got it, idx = 10.8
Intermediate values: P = 1.85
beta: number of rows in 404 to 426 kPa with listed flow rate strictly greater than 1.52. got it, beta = 6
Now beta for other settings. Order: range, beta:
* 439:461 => 1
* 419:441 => 3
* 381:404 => 9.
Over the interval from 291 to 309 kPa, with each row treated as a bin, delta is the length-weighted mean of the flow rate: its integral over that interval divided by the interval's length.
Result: 1.48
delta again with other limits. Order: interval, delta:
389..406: 1.84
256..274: 1.49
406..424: 1.57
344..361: 1.56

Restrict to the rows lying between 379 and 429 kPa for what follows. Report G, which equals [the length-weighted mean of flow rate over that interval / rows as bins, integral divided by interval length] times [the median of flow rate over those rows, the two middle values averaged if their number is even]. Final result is 2.67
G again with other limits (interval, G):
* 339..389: 2.39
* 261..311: 2.22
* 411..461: 2.27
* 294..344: 2.27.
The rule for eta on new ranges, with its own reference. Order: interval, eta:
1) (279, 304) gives 295.0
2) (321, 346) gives 332.5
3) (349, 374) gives 367.5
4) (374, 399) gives 377.5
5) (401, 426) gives 415.0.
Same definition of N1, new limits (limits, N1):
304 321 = 15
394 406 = 17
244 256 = 11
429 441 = 11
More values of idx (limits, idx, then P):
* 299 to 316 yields 13.5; 1.49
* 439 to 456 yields 13.3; 1.50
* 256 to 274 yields 13.4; 1.49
